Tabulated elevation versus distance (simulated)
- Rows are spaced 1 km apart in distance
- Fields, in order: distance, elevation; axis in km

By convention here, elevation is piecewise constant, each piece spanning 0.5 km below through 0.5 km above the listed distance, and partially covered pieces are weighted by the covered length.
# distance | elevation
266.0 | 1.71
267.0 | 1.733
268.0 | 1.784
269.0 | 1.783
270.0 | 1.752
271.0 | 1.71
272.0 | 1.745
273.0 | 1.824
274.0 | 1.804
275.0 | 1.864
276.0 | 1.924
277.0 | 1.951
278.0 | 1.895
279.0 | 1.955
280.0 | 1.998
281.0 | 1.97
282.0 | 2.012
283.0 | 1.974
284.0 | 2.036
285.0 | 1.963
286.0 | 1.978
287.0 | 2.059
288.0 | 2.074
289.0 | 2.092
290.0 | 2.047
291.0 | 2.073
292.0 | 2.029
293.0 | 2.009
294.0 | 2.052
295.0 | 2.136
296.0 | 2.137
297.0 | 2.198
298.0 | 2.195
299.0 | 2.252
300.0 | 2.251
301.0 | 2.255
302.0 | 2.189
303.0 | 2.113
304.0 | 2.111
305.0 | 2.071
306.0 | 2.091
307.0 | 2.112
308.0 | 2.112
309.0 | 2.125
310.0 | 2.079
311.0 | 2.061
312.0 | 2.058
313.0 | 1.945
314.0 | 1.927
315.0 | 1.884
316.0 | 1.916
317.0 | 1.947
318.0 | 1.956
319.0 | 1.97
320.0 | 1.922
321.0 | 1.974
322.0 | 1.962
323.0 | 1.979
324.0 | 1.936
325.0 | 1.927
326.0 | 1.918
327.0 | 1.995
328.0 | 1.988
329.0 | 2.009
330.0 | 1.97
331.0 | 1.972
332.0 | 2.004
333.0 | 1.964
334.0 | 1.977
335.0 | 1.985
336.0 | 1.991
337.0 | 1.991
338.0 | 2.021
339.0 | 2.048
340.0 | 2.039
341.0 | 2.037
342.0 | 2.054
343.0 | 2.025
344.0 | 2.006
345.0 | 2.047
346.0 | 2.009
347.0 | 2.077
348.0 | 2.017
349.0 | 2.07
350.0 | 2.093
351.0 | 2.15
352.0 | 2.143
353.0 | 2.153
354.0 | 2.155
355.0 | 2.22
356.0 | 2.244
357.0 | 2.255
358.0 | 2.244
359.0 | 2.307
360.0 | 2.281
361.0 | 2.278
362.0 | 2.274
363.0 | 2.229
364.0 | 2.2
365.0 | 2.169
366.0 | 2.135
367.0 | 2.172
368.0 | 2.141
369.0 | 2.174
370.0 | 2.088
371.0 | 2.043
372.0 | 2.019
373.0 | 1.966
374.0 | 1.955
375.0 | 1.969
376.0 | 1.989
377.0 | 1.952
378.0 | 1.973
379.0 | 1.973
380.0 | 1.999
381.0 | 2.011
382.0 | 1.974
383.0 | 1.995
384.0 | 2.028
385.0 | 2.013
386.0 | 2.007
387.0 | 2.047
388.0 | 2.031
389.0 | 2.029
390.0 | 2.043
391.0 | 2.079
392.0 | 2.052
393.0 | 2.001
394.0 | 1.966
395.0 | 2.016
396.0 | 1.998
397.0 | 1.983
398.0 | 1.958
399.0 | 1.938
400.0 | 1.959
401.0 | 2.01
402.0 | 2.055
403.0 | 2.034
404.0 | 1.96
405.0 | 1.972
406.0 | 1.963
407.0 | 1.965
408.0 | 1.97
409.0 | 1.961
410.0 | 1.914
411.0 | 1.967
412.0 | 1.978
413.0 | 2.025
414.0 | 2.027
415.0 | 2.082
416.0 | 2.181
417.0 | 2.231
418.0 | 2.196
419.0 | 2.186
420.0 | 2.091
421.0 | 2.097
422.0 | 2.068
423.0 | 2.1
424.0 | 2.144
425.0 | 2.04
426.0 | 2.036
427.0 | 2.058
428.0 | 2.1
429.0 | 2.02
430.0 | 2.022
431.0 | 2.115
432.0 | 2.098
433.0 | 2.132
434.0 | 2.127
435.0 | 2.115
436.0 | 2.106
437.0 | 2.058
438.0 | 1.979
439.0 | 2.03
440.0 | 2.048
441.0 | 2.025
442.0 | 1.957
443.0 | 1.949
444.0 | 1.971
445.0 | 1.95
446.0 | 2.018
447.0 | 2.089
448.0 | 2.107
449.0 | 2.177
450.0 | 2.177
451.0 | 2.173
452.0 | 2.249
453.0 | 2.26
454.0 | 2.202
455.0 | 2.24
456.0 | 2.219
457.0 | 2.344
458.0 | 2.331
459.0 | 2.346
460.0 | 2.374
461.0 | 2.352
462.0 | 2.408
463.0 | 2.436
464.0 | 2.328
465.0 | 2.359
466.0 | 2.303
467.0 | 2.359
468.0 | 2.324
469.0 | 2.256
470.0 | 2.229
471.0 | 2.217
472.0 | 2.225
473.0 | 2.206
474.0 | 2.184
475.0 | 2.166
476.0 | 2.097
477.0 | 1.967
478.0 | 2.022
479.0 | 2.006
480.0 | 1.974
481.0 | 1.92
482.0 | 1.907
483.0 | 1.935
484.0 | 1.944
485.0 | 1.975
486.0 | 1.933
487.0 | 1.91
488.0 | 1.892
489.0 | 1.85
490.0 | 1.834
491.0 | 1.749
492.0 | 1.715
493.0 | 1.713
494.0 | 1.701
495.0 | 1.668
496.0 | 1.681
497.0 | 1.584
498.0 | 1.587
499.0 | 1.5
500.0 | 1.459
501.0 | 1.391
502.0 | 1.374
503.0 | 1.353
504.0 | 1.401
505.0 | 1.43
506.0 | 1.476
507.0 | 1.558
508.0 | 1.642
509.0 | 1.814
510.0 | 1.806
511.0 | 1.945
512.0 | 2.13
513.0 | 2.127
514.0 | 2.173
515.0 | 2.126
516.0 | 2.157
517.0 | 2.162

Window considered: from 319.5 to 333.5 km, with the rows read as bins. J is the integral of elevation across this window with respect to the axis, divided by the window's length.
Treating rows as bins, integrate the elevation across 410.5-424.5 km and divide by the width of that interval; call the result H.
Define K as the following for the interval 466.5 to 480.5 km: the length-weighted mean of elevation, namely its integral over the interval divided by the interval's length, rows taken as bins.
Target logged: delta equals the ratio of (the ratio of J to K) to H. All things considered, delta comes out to 0.43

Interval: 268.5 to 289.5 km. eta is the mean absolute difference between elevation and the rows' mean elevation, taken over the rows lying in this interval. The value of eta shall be 0.095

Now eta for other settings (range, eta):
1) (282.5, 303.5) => 0.078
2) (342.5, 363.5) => 0.088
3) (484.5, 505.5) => 0.171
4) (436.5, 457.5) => 0.104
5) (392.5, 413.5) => 0.026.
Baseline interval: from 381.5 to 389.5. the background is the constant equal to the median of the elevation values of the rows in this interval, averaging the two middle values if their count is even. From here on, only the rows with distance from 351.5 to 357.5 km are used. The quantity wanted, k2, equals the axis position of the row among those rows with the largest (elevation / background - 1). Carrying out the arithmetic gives 357.0 km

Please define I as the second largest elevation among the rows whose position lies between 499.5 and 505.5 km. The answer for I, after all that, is 1.43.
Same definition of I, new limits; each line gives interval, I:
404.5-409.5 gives 1.97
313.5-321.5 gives 1.97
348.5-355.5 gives 2.155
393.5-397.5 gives 1.998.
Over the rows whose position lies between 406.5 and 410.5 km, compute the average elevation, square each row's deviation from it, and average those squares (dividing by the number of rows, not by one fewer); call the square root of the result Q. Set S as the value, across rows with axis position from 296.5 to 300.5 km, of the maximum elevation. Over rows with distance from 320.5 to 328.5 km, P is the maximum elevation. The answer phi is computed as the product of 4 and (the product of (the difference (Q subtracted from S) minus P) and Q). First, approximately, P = 1.995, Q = 0.022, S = 2.252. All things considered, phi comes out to 0.02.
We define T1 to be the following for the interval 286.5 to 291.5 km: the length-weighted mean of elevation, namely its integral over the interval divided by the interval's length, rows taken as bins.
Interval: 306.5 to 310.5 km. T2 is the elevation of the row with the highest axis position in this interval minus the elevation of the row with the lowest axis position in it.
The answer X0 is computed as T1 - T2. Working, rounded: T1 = 2.07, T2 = -0.03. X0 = 2.10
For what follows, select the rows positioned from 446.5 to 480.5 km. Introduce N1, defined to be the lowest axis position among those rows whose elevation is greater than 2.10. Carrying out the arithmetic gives 448.0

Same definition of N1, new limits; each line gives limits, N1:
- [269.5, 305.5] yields 295.0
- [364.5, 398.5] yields 365.0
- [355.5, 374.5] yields 356.0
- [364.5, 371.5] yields 365.0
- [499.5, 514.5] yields 512.0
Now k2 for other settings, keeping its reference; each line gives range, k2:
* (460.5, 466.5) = 463.0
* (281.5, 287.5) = 287.0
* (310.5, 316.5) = 311.0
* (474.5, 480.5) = 475.0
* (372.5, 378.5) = 376.0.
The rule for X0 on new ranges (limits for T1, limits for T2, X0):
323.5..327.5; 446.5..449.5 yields 1.86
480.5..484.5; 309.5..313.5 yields 2.06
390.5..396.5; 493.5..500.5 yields 2.26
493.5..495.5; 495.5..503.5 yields 2.01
